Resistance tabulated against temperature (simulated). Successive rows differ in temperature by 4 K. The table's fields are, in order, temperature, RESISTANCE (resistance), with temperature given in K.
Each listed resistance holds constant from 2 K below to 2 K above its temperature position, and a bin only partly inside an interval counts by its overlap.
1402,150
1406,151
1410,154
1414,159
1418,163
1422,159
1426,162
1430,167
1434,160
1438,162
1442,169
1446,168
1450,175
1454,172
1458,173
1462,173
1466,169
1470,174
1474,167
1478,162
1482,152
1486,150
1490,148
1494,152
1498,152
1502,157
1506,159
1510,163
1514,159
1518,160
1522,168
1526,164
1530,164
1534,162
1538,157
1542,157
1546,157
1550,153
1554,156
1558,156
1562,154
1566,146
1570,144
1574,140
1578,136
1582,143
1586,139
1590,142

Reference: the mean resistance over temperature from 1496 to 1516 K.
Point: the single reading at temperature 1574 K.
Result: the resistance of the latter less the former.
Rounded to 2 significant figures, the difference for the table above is -18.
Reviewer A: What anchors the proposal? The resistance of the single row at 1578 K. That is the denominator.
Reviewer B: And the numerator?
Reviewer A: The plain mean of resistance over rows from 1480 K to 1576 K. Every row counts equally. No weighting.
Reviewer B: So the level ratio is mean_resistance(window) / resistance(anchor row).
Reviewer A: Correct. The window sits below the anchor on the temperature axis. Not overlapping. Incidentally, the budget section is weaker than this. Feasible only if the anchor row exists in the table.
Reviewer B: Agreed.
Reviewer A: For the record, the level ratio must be 1.14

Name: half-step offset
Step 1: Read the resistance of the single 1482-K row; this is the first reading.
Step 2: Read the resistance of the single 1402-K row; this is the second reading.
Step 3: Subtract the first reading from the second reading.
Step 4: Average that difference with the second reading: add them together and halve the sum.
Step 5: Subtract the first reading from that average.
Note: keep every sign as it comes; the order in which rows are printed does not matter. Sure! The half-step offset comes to -78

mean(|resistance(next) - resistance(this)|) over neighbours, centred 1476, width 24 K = 5.8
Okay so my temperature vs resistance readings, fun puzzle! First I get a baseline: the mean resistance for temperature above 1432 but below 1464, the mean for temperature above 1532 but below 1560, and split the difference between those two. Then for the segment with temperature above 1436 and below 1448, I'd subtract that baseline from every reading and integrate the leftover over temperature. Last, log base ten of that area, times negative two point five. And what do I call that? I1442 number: -4.0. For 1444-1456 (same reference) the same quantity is -5.1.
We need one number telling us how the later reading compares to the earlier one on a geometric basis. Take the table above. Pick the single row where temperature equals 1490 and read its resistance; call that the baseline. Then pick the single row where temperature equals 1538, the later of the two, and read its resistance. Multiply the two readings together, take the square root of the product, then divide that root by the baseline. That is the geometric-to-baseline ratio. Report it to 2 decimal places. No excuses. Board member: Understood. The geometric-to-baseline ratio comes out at 1.03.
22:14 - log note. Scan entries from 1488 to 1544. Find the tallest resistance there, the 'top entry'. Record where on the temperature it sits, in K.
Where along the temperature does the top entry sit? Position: 1522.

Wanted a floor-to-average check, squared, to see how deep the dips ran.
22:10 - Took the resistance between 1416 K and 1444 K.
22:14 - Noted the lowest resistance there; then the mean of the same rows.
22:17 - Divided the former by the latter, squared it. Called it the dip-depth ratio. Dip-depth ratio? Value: 0.95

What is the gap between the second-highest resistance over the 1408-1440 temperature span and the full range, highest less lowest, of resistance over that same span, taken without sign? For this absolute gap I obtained 150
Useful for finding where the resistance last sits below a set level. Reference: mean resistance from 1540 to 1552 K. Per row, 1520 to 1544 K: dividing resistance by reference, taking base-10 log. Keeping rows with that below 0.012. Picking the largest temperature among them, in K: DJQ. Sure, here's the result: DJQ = 1542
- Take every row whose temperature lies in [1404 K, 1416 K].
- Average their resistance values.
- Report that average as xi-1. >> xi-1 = 155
